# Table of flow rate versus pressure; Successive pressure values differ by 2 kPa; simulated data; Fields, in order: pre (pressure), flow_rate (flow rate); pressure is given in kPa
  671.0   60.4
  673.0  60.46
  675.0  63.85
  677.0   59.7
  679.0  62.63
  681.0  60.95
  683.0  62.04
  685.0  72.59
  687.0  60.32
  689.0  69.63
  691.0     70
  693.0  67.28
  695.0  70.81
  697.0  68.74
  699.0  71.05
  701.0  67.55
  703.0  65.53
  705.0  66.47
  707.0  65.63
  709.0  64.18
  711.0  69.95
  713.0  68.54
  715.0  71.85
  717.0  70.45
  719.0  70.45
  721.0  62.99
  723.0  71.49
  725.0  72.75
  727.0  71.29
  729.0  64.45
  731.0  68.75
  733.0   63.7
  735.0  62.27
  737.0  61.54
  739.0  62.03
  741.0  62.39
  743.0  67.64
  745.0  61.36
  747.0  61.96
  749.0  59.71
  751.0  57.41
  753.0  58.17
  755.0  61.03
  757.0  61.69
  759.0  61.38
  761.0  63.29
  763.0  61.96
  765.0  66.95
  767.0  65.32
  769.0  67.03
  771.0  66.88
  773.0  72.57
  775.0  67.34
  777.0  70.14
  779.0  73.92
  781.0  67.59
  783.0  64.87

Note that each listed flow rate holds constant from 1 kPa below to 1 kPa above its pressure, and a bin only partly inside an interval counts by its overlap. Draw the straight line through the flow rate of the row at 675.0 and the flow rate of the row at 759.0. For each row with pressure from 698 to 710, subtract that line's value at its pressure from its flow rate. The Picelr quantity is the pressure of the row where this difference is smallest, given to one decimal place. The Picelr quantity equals 709.0 kPa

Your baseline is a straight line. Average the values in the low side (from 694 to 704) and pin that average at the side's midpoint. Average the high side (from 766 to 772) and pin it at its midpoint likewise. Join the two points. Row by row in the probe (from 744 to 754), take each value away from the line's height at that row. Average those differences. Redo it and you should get 7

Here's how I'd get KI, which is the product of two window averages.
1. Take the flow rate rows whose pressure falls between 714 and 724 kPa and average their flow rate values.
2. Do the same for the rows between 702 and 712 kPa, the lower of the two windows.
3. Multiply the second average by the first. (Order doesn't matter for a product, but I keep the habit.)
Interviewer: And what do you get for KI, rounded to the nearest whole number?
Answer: 4608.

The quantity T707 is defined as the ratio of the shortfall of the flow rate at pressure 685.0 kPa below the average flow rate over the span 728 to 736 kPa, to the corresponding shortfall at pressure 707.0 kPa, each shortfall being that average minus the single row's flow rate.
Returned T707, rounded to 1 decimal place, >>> 9.3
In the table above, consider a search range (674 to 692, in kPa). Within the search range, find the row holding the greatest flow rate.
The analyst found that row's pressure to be 685.0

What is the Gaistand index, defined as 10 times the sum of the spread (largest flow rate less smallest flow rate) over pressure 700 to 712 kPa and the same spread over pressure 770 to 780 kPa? 128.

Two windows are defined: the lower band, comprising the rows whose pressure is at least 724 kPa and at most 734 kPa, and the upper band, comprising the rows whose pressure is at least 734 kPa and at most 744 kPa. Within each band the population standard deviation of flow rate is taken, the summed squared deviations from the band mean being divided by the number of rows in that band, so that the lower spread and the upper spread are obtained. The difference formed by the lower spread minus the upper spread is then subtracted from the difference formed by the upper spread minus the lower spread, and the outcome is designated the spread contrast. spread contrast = -3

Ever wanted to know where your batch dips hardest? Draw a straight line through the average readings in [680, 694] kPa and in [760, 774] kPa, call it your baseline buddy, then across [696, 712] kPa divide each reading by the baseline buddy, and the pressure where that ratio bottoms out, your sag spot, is 709.0 kPa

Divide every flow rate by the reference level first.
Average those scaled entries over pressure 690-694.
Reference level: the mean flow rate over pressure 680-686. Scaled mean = 1.05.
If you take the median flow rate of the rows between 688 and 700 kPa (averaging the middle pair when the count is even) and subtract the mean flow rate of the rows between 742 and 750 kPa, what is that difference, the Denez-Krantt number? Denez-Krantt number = 7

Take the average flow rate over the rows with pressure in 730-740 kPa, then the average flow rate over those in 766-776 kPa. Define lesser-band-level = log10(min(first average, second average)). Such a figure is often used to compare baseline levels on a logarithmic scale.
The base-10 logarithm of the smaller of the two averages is 1.80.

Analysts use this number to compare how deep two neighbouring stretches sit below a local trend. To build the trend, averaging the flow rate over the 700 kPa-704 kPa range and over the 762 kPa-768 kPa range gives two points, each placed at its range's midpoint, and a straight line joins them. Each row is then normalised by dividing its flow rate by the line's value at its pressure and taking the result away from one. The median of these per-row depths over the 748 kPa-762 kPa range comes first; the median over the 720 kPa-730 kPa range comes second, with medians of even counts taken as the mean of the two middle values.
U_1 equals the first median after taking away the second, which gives 0.14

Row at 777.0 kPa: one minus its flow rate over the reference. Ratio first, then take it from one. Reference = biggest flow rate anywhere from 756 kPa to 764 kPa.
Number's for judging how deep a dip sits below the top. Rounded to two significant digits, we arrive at -0.11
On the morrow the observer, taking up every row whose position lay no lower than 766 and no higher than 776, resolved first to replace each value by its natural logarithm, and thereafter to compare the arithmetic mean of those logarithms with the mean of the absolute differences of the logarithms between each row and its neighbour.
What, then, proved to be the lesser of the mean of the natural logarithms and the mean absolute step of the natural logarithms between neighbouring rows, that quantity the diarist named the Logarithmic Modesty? 0.046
